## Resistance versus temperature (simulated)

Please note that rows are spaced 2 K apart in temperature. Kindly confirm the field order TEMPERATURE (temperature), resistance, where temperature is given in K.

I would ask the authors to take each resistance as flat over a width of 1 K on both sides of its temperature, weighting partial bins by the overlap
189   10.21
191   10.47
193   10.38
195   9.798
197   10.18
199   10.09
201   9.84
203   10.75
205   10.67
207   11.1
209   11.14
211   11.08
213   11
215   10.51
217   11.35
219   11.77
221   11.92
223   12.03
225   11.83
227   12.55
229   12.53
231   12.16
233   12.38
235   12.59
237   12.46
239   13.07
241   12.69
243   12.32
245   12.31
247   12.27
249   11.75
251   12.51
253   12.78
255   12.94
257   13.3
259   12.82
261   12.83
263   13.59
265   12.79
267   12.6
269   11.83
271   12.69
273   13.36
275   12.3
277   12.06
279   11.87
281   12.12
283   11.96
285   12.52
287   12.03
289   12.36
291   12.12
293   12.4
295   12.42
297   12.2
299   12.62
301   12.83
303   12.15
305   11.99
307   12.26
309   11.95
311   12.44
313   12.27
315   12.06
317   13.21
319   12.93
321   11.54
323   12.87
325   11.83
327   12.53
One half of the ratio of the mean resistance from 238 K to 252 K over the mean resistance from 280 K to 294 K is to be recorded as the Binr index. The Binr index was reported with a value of 0.51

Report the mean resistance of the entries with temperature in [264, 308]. 12.3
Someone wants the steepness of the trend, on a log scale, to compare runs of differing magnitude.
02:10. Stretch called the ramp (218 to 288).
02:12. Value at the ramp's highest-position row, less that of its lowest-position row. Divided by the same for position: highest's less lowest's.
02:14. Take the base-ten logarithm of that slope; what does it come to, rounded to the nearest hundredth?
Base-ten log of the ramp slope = -2.42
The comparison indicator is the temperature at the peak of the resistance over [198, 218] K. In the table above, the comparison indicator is 217 K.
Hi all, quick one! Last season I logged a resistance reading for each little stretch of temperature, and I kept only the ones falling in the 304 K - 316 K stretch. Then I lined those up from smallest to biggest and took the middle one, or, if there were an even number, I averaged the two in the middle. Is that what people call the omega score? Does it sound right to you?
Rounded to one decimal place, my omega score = 12.2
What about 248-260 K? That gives 12.8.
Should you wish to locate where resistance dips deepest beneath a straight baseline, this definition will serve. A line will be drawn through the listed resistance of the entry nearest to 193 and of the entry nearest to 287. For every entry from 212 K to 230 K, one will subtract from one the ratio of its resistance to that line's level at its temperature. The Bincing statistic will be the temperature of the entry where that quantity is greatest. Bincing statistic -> 215 K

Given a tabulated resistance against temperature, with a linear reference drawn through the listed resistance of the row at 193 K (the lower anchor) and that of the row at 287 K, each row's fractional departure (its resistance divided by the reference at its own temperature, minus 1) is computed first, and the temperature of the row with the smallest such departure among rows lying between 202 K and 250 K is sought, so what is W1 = 215 K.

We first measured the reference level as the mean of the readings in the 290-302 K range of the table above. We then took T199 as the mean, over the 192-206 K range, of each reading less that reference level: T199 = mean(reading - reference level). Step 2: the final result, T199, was -2.2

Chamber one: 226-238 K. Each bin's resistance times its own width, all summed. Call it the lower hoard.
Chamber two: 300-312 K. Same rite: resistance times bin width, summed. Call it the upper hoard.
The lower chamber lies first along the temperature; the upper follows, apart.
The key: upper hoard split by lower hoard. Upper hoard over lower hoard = 0.99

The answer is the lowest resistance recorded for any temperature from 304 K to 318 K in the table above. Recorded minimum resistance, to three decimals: 11.950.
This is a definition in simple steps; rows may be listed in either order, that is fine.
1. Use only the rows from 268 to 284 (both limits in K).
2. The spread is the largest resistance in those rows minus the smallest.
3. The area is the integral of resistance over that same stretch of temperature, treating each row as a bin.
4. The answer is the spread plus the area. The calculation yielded 198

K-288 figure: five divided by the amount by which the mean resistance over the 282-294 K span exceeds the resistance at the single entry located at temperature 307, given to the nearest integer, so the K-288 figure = -176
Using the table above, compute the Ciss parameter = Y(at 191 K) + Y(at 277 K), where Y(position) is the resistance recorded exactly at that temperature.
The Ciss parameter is 22.5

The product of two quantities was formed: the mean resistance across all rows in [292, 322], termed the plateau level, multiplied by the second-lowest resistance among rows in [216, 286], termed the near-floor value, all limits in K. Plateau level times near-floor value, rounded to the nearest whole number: 145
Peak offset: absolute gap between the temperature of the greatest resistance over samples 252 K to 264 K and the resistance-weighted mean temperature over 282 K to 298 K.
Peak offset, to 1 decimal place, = 27.0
